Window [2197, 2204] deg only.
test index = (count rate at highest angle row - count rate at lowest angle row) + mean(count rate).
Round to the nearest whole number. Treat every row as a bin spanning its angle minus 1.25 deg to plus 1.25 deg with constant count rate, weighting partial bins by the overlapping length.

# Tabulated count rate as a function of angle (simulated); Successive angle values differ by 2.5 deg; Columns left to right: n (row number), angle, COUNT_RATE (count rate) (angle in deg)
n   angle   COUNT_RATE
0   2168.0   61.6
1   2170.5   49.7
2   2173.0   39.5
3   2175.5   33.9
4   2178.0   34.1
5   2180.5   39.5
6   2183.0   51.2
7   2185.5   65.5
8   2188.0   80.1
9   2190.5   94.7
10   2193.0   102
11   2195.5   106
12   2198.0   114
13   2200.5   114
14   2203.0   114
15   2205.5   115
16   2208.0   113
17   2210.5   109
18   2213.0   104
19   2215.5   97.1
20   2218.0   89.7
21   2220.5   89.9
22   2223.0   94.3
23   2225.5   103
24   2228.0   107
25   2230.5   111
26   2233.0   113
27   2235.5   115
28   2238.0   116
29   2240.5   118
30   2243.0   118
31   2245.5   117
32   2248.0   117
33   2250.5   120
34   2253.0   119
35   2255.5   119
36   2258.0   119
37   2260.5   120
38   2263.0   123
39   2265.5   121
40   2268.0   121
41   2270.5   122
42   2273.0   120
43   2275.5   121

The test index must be 114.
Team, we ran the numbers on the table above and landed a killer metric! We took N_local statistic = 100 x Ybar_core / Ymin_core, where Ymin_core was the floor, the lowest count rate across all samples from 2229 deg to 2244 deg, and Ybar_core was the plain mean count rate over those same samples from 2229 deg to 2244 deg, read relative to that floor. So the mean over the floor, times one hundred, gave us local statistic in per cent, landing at 104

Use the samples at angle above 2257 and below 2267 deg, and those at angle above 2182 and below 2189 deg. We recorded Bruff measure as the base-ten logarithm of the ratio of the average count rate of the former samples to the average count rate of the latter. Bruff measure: 0.265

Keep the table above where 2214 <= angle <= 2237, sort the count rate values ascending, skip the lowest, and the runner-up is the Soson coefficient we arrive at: 89.9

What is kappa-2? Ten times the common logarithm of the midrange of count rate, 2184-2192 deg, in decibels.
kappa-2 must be 19.0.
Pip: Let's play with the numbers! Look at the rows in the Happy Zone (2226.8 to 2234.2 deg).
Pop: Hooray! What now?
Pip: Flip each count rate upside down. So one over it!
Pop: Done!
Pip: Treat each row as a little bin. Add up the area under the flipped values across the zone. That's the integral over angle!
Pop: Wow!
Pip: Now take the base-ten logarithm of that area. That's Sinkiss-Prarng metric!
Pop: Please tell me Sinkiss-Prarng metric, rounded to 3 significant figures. -1.17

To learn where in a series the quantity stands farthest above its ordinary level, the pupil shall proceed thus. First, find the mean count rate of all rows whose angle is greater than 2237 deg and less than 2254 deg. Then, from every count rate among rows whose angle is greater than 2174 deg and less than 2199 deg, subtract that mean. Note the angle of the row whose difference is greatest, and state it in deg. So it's 2198.0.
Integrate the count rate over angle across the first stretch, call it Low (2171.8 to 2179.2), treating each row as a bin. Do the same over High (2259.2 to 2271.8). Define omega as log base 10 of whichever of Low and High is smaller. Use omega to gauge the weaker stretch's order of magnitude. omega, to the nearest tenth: 2.4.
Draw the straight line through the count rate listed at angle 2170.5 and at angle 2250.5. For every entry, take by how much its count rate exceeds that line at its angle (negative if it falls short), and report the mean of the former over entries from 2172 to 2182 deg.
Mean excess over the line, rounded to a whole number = -18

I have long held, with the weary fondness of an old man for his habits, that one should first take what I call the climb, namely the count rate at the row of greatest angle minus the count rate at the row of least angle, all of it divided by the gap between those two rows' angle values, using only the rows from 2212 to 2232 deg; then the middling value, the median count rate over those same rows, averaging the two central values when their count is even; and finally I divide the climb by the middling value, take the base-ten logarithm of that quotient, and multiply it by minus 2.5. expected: 6.0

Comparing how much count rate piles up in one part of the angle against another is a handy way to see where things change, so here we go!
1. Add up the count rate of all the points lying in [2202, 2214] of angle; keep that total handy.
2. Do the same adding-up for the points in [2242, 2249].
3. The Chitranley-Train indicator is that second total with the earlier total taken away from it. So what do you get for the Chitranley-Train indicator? -203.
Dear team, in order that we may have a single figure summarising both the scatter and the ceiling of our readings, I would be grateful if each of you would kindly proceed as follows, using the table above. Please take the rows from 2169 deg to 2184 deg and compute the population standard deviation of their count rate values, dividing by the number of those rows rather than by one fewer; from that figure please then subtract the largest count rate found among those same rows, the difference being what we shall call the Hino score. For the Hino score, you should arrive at -44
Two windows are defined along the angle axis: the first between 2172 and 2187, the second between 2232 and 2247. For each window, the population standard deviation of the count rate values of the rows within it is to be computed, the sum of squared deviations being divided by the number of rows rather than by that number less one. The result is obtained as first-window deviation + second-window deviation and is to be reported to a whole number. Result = 13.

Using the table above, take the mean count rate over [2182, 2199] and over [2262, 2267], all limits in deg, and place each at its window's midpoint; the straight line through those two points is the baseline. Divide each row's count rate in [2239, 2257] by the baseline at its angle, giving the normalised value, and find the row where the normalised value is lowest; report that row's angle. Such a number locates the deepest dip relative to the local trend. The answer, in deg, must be 2255.5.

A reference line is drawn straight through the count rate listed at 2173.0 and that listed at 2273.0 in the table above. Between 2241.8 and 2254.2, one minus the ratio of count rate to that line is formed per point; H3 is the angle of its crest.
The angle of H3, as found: 2253.0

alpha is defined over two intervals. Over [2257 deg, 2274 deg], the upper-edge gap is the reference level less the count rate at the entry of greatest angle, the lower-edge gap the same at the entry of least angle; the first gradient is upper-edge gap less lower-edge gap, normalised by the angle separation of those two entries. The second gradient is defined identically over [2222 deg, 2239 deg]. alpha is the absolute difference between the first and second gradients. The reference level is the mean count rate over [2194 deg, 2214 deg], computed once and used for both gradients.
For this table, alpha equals 1.4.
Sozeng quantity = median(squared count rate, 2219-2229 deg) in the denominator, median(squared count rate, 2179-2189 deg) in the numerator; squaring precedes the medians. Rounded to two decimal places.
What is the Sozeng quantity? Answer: 0.35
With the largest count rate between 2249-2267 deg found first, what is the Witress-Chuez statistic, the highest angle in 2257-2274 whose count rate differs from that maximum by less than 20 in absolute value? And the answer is 2273.0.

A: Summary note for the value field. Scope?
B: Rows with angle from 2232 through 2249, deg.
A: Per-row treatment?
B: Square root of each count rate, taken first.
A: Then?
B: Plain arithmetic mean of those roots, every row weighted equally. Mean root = 10.8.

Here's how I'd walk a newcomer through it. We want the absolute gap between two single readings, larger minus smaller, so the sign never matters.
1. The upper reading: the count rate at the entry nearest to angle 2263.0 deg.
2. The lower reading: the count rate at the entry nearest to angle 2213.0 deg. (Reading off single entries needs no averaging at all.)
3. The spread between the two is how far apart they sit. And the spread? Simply 19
